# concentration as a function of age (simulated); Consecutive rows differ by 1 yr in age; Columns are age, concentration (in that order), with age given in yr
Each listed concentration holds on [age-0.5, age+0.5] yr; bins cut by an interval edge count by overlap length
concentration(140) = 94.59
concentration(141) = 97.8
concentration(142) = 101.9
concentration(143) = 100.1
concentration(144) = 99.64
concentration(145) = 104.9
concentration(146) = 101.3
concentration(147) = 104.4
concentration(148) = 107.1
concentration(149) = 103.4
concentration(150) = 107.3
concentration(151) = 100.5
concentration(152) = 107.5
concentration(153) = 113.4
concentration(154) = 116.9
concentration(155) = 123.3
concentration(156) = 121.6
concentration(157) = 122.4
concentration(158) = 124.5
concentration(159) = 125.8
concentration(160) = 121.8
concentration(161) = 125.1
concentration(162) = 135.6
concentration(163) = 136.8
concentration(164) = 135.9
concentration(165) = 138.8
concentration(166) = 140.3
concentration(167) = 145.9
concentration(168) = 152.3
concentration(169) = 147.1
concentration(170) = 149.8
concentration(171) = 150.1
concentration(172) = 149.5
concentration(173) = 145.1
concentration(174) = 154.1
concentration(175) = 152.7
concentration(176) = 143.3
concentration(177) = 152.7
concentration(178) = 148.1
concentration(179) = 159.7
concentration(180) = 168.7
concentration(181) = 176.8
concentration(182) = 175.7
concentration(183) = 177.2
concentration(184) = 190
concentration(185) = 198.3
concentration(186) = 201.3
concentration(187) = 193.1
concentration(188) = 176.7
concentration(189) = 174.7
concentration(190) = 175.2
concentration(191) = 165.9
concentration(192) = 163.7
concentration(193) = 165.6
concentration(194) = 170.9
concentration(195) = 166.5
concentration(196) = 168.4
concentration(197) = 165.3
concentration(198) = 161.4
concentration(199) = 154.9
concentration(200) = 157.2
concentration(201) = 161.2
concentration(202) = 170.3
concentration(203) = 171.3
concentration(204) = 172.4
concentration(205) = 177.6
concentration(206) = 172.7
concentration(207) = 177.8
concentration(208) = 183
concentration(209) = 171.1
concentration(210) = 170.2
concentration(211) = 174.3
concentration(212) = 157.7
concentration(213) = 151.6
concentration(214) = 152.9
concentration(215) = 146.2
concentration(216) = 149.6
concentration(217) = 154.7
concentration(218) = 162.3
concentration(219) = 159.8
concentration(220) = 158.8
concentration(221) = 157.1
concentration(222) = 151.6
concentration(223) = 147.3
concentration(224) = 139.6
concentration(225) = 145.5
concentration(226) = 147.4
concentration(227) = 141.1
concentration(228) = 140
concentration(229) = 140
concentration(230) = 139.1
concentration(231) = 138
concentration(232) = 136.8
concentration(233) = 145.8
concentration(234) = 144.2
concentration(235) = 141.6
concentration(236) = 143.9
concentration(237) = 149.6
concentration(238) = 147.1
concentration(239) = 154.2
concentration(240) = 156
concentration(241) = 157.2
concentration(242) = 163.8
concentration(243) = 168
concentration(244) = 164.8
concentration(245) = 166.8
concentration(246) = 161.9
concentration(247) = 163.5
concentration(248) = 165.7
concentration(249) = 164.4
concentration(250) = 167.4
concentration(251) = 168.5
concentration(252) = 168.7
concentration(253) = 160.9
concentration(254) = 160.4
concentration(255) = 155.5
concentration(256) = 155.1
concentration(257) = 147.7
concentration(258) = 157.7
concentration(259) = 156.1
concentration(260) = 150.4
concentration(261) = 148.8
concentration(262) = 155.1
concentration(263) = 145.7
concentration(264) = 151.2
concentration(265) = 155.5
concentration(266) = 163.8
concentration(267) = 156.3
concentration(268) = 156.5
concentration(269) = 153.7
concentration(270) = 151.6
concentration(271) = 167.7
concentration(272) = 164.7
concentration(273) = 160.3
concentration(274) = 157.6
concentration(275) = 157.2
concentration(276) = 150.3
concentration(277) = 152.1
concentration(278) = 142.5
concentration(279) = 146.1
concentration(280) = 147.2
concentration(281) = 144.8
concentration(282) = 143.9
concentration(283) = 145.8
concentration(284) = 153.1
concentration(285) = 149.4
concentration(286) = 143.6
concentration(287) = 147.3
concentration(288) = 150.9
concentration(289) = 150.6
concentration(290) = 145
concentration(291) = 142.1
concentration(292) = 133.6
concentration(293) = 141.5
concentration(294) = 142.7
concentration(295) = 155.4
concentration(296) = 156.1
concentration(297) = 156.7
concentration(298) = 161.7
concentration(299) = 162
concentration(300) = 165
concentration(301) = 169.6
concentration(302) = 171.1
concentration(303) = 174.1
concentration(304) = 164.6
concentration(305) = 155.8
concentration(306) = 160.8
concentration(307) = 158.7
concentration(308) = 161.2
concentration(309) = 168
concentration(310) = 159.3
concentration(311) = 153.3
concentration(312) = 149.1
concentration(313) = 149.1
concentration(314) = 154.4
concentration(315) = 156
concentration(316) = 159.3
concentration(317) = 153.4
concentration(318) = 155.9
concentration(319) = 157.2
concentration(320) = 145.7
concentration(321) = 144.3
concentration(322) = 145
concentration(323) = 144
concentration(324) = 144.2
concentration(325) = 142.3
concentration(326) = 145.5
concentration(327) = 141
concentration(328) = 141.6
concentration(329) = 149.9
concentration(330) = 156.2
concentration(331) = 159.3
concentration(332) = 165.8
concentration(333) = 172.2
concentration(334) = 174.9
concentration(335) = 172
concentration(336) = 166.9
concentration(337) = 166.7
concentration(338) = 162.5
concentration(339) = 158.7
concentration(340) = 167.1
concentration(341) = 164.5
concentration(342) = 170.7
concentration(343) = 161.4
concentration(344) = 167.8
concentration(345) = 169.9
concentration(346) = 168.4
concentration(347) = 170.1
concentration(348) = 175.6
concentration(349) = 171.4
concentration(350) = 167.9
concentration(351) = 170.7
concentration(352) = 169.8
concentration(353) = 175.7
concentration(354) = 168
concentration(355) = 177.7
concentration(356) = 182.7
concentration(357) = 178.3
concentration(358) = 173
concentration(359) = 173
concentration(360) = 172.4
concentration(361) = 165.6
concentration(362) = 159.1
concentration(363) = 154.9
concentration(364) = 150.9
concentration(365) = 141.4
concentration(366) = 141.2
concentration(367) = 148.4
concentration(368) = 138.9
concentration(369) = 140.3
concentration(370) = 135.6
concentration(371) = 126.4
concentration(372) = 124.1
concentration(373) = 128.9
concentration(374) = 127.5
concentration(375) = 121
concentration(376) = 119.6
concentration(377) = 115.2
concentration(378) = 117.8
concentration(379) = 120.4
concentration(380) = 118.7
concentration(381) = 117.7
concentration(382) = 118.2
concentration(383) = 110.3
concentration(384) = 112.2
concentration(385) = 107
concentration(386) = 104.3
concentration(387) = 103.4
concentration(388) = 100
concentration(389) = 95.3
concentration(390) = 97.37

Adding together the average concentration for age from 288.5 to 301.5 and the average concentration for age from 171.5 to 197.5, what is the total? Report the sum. 321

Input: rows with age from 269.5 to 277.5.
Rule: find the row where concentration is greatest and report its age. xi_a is 271 yr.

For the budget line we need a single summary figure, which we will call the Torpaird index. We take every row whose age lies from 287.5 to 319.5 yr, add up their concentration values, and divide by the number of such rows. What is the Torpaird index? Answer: 156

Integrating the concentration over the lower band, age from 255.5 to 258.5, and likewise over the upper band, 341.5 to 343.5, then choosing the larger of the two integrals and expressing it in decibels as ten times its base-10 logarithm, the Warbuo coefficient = 26.6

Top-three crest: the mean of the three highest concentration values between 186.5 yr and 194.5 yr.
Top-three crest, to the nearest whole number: 182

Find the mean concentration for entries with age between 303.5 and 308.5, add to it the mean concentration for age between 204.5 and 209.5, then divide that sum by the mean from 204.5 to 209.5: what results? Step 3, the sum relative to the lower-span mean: 1.91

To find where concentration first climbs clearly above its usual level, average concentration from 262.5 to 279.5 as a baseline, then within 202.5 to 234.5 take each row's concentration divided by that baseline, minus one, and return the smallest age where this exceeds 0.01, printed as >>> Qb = 203 yr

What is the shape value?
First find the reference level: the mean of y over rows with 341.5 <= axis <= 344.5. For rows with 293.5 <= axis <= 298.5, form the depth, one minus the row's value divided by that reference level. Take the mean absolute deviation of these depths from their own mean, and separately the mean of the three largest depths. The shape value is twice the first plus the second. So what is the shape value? 0.15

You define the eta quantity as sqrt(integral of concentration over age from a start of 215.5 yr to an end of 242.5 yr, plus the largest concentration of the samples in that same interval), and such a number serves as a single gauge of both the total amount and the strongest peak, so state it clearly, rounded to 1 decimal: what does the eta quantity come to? 64.6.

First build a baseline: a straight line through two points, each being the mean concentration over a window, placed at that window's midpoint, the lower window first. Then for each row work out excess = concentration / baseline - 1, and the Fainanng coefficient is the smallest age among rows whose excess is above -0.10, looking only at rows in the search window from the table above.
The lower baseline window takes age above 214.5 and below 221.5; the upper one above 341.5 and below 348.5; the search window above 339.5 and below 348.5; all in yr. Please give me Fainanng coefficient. 340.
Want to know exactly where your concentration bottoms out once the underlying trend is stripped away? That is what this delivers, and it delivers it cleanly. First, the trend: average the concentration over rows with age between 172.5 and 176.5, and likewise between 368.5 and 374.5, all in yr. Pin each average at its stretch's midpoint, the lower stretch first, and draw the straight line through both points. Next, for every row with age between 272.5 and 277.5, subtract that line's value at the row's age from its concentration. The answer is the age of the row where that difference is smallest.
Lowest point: 276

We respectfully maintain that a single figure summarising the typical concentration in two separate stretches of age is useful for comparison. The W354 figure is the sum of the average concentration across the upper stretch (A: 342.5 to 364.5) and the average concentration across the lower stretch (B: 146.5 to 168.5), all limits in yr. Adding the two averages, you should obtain 292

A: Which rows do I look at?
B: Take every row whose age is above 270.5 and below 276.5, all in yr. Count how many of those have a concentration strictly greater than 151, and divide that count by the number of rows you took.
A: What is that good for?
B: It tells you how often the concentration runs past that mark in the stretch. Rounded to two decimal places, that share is 0.83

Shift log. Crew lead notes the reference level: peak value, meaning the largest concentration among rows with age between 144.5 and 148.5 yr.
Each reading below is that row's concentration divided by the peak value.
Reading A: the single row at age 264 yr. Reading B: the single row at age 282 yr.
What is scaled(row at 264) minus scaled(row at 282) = 0.1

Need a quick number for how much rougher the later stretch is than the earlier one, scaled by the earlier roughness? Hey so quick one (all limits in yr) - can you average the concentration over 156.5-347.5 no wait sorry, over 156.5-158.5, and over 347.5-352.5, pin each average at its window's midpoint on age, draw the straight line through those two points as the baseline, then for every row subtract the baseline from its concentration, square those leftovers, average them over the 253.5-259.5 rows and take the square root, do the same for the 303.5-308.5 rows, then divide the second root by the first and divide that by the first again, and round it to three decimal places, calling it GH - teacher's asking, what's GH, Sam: 0.042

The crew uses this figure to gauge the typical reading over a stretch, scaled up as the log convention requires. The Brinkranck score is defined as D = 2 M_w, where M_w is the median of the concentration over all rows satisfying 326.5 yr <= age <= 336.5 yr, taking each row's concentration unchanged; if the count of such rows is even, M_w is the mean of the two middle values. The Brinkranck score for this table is 325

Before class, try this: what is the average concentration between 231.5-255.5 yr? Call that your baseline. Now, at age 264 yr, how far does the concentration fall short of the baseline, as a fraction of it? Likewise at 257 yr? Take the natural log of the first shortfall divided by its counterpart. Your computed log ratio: -0.45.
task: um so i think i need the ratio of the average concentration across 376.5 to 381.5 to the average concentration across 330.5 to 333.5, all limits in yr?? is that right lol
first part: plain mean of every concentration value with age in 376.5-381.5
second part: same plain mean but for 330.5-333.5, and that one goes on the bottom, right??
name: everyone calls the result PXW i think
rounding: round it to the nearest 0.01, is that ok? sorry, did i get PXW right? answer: 0.71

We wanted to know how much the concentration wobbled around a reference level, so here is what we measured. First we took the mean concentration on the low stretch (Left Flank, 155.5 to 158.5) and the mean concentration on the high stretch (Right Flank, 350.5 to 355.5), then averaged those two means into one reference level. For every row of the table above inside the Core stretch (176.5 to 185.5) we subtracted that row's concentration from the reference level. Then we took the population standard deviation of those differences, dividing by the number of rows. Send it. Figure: 16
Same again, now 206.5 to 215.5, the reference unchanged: 12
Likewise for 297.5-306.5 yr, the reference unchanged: 5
